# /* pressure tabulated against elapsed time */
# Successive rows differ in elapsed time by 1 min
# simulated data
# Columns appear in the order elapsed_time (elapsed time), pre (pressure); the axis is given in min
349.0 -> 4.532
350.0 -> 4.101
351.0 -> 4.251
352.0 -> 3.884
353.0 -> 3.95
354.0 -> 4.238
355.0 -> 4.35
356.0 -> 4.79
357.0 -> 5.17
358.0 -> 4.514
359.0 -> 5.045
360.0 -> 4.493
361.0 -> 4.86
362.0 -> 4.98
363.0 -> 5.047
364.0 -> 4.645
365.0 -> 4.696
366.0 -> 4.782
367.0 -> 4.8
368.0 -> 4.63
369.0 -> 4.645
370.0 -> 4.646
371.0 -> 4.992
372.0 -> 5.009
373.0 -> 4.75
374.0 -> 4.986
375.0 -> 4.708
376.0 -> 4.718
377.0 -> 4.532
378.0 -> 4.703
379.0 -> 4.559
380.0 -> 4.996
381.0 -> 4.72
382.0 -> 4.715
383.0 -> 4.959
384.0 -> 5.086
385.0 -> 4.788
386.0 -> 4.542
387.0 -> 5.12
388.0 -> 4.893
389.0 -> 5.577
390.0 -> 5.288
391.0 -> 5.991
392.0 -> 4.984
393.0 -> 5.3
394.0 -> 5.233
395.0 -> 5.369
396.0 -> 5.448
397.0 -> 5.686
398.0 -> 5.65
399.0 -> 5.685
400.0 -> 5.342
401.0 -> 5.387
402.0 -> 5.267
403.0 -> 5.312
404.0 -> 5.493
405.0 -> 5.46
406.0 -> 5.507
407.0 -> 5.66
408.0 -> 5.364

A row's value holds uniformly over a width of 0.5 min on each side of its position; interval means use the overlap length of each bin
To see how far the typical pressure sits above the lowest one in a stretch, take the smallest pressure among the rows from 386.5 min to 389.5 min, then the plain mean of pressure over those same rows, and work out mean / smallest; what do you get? 1.062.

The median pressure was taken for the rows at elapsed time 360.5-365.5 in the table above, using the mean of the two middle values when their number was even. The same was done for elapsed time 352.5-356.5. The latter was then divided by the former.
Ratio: 0.88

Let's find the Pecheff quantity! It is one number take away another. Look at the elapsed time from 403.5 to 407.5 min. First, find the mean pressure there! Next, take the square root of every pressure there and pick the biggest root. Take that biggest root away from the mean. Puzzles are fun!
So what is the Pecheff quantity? 3.15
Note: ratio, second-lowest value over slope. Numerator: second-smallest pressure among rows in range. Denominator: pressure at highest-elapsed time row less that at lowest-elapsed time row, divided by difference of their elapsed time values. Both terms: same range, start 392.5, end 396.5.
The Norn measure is 107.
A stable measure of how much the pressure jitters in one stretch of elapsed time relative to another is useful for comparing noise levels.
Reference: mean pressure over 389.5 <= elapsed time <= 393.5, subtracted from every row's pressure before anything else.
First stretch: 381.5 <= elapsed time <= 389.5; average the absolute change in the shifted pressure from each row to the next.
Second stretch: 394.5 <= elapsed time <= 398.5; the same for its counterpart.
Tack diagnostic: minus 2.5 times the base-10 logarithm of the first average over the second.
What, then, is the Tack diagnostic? -1.16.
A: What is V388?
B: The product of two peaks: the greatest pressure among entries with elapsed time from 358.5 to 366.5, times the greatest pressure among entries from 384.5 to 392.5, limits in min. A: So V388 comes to 30.2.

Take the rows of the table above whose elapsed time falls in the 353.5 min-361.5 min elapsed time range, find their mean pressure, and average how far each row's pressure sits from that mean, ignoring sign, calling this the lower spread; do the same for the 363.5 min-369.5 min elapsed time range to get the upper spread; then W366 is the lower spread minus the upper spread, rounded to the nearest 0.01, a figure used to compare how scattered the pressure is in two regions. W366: 0.22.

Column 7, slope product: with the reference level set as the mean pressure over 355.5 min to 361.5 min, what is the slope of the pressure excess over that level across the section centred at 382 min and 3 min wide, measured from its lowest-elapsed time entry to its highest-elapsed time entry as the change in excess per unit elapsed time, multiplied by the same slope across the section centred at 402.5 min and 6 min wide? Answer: 0.0028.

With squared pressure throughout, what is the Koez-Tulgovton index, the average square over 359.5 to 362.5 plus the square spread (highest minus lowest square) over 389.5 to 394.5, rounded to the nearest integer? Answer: 34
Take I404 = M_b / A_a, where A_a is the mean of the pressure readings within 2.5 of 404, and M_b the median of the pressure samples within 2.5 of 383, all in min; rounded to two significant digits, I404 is 0.89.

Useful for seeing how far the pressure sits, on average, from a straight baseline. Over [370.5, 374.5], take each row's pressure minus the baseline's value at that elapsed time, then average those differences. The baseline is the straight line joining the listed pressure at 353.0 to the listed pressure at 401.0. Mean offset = 0.40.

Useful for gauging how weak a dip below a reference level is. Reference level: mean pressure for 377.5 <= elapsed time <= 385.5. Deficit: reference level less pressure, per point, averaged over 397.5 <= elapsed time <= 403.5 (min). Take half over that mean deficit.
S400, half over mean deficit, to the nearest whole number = -1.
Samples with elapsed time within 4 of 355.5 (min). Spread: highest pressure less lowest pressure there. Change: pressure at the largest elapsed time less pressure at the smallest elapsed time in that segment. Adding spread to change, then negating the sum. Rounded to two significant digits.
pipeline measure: -2.4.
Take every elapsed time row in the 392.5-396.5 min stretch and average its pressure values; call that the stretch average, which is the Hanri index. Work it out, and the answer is 5.34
